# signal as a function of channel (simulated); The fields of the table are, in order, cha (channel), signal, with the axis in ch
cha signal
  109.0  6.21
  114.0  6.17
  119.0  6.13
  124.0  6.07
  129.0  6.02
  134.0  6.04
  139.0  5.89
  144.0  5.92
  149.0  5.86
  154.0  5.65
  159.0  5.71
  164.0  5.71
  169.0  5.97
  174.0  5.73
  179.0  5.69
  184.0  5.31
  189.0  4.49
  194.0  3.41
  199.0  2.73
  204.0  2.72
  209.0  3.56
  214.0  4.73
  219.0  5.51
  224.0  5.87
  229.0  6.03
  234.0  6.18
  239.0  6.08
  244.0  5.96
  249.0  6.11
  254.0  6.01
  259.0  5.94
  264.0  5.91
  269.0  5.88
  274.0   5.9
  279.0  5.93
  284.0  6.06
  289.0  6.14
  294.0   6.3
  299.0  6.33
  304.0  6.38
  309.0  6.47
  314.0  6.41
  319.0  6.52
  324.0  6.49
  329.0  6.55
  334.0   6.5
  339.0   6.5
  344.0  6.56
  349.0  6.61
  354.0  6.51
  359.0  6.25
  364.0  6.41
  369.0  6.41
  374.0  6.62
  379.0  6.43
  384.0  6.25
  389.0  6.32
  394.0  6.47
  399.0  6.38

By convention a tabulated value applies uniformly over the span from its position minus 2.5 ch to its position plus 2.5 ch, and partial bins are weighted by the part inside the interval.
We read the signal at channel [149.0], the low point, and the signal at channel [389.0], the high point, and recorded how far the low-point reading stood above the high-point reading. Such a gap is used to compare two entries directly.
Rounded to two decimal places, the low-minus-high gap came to -0.46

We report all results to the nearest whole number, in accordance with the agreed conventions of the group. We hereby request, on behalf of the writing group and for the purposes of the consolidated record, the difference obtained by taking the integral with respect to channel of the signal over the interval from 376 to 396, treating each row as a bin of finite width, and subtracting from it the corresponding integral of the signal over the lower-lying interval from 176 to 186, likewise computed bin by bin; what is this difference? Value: 72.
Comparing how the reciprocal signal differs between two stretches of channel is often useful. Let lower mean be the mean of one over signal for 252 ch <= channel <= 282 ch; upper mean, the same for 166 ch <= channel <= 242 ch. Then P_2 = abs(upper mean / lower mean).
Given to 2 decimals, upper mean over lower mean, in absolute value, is 1.30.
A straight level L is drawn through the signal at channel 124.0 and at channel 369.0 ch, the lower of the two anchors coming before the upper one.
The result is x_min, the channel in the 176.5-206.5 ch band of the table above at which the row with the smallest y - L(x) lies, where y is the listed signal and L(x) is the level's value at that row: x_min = 204.0 ch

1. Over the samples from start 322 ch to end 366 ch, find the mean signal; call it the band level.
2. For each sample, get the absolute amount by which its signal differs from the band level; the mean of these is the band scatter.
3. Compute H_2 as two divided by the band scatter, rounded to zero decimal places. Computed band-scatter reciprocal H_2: 29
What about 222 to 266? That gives 25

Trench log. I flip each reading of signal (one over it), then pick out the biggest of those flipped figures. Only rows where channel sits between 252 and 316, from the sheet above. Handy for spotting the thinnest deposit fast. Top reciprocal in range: 0.17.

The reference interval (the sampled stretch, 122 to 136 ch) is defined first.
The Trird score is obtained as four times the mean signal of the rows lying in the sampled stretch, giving 24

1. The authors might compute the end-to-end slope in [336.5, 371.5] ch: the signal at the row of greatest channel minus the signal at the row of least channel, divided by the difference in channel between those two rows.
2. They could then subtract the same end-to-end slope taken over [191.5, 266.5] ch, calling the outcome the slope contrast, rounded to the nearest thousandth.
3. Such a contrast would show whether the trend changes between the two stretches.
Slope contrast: -0.039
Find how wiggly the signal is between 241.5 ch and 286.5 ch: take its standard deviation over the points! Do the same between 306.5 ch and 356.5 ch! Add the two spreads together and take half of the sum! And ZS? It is 0.1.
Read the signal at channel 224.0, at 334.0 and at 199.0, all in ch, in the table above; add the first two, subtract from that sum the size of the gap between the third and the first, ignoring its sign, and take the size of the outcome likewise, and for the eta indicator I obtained 9.2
